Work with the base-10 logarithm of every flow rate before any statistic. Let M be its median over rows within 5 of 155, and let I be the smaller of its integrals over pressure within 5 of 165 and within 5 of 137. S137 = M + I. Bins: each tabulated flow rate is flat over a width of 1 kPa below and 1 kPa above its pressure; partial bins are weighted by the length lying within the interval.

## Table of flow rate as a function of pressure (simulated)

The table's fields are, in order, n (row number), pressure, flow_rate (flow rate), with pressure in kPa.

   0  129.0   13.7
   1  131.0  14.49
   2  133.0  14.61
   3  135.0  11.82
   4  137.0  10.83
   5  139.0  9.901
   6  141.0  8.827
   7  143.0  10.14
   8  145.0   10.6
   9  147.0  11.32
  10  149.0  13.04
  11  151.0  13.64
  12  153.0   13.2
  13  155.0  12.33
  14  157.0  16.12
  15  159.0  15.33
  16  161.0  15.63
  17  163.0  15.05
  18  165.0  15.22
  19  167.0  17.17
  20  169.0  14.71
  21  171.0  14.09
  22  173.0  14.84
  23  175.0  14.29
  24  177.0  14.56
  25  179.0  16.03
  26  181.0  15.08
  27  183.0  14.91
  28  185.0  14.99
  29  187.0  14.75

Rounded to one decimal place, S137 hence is 11.6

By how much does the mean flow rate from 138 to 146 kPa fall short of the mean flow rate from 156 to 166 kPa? 5.6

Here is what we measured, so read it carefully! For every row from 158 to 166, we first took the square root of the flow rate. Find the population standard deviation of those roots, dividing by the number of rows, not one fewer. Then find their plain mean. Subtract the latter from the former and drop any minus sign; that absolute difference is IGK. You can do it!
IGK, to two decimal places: 3.89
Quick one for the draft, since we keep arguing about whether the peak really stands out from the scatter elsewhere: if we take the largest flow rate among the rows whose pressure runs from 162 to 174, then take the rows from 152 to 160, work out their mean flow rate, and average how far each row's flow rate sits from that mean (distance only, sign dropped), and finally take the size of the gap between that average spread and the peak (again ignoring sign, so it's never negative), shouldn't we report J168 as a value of 15.7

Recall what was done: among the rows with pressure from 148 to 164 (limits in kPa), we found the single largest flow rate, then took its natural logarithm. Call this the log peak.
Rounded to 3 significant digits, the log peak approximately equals 2.78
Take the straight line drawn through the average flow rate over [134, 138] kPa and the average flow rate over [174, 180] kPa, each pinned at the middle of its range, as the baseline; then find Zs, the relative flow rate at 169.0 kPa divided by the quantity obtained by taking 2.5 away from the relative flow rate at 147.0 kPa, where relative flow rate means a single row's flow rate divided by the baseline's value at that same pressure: -0.65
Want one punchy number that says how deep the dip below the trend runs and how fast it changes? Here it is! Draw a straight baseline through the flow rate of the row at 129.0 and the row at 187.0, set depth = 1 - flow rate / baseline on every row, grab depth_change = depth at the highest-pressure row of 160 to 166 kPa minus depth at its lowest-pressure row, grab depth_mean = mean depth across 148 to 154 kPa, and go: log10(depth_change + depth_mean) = -1.04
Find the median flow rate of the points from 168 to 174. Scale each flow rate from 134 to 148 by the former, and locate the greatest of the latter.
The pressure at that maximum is 135.0 kPa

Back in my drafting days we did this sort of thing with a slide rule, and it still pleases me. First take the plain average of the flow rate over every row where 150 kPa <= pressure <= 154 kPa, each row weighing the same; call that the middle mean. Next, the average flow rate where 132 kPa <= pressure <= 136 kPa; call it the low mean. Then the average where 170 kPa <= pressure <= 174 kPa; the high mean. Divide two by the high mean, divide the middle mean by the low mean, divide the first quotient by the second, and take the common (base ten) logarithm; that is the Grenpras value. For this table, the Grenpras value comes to -0.87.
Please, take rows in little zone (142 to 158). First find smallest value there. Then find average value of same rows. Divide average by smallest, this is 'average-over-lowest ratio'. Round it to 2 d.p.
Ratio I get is 1.24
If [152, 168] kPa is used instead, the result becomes 1.22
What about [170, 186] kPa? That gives 1.05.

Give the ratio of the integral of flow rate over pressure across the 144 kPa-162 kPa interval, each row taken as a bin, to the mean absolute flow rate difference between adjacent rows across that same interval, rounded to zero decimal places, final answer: 210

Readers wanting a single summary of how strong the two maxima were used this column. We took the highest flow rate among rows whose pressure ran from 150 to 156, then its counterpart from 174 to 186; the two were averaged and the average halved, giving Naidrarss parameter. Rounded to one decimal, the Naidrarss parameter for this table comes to 7.4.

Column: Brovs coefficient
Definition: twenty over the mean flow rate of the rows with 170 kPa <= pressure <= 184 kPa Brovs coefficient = 1.35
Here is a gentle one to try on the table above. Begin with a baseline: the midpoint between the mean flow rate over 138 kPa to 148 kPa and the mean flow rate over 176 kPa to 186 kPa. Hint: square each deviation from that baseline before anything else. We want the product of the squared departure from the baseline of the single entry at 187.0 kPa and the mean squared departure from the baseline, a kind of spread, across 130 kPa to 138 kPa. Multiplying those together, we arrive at 13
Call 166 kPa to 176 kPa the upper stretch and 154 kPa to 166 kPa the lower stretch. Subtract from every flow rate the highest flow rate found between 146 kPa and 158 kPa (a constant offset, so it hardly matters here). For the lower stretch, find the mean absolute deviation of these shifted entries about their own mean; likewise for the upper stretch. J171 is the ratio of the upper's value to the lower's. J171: 1.0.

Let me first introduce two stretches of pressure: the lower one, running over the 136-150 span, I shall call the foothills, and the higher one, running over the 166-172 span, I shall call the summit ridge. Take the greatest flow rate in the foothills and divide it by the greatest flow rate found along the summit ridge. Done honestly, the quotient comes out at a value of 0.76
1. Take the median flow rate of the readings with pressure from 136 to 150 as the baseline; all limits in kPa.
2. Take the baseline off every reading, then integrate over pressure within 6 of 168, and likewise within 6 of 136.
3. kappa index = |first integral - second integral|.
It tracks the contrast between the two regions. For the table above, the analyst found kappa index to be 41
